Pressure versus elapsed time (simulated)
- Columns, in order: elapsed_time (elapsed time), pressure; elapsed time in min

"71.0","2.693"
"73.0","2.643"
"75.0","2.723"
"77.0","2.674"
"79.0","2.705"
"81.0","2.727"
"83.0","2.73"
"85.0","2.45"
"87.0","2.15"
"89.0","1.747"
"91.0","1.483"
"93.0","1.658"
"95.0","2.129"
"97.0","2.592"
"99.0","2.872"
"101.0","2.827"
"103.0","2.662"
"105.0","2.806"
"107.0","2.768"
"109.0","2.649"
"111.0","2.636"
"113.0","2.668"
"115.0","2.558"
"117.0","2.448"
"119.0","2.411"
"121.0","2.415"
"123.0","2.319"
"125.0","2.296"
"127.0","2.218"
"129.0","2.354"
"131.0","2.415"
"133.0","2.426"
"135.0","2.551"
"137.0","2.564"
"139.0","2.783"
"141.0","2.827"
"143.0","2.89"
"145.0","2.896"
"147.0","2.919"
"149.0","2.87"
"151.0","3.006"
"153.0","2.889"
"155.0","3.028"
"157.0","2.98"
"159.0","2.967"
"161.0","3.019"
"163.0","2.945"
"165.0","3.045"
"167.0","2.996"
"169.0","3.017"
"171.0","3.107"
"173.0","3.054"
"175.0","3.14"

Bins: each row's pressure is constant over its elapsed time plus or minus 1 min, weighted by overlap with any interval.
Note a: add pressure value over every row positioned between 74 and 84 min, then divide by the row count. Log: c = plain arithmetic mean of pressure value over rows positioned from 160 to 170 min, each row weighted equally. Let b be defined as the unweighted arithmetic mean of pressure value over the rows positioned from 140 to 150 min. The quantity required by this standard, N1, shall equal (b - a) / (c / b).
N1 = 0.2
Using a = 2.7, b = 2.88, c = 3.00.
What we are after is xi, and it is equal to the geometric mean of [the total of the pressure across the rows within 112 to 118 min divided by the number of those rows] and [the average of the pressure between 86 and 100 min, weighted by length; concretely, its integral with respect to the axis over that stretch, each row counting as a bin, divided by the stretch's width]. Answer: 2.31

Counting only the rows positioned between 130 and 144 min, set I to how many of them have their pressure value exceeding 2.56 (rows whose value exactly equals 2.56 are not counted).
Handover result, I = 4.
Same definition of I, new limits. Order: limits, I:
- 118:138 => 1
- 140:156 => 8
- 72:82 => 5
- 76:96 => 4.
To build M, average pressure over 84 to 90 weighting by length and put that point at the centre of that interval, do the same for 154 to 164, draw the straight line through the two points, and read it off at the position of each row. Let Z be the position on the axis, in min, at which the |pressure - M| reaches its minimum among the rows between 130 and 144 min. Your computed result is 139.0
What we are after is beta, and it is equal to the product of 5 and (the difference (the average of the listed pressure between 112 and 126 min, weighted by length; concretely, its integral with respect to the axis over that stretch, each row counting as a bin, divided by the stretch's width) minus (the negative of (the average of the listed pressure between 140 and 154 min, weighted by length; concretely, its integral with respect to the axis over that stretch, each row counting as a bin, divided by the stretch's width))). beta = 27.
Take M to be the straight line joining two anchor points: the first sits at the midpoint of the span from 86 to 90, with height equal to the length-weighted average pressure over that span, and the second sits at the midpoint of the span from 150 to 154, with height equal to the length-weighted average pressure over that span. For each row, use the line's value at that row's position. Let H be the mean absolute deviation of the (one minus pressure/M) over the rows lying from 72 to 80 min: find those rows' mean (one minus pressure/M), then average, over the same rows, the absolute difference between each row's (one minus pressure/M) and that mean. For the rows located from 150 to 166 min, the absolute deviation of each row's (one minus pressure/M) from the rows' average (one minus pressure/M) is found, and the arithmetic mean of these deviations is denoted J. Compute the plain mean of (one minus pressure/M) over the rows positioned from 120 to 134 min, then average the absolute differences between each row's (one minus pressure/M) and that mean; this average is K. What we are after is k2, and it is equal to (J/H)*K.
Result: 0.02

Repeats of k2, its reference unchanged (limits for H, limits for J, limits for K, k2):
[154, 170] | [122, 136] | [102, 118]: 0.05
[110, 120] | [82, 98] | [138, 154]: 0.05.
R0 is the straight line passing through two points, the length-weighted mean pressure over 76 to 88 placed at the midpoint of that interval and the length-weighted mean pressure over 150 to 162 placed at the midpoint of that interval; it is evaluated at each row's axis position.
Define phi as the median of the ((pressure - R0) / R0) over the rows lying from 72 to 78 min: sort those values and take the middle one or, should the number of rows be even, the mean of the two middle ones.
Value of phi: 0.05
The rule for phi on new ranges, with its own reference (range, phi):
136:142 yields -0.04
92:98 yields -0.19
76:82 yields 0.06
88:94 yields -0.37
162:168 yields -0.02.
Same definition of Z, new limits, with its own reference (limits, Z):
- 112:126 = 117.0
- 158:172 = 161.0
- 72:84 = 83.0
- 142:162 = 149.0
